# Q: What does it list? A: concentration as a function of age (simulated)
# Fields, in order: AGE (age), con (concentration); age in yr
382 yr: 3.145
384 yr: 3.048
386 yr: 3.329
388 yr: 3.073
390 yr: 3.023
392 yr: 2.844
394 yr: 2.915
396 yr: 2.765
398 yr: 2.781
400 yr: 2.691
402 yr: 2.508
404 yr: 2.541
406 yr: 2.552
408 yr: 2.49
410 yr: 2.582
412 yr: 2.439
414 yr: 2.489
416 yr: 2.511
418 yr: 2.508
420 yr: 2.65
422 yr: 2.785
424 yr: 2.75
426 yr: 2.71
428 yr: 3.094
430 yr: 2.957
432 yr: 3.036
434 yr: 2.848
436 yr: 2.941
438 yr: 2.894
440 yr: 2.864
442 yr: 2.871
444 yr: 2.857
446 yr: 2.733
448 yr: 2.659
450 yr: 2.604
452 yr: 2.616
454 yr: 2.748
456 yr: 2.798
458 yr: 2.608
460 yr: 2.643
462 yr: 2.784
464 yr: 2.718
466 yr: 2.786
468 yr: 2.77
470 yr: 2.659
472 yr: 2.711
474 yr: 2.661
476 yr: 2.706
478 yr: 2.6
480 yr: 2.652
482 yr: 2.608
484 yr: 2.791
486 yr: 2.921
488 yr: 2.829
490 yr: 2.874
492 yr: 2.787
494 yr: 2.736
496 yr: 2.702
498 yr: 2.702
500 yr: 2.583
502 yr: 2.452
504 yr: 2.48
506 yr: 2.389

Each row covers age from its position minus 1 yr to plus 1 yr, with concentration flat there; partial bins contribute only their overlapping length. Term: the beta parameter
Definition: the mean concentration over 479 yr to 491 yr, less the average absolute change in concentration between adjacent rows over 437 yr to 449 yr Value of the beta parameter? 2.73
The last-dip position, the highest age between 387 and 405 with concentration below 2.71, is 404 yr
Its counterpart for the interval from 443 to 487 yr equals 482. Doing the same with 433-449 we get 448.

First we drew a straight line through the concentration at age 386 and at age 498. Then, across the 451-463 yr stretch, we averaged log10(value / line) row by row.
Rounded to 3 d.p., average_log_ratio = -0.036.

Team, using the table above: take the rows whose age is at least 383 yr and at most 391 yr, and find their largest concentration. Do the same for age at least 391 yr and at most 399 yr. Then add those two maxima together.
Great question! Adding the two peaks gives 6.2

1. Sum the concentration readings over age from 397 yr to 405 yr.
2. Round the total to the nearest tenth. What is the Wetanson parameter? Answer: 10.5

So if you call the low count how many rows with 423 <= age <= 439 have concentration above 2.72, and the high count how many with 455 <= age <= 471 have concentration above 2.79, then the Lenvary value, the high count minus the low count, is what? -6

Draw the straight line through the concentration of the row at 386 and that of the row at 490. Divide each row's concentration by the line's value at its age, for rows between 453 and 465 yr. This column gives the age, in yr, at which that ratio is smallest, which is 458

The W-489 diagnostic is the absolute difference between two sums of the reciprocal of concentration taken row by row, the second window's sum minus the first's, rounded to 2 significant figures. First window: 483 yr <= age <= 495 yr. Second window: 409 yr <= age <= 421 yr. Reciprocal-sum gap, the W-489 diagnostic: 0.25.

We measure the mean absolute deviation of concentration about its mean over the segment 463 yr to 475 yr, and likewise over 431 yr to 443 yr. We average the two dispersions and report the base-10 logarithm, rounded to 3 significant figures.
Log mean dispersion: -1.33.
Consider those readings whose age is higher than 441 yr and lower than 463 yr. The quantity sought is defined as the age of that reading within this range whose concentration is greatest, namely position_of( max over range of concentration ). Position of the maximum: 442 yr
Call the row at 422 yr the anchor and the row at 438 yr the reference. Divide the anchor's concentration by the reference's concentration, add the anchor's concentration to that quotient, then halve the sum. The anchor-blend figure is 1.87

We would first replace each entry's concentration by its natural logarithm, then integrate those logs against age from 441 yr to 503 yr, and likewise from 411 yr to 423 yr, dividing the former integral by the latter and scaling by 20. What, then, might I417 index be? 110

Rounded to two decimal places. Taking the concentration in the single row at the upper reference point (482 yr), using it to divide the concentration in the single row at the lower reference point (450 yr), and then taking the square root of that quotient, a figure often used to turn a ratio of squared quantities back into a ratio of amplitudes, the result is 1.00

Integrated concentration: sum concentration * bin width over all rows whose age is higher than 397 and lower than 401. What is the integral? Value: 10.9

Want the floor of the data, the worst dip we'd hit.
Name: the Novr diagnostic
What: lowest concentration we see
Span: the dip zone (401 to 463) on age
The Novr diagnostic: 2.439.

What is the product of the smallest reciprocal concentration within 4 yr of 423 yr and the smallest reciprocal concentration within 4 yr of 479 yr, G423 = 0.133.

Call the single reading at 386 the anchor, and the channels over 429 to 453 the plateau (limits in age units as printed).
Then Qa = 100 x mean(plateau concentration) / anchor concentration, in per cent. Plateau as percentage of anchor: 85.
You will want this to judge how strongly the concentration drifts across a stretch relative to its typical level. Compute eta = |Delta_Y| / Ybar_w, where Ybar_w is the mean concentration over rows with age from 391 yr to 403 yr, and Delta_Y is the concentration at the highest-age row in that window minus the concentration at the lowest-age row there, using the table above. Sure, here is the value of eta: 0.12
